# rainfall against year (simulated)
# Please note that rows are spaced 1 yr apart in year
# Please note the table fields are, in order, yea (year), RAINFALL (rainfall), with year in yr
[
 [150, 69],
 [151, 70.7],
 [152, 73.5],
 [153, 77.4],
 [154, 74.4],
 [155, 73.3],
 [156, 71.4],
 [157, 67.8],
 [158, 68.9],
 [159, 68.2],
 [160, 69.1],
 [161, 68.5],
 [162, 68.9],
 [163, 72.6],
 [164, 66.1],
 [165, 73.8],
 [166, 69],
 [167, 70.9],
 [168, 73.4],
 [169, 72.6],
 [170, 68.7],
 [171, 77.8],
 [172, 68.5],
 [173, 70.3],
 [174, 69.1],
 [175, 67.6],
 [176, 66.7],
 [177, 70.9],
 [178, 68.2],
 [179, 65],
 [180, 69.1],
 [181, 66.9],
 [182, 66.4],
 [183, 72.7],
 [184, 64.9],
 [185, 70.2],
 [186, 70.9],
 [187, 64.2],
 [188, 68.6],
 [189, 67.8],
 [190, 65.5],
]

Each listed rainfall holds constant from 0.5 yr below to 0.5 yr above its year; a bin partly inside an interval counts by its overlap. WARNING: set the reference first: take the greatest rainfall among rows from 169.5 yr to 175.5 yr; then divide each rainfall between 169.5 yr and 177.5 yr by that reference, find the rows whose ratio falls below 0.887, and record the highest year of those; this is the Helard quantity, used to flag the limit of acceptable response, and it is 176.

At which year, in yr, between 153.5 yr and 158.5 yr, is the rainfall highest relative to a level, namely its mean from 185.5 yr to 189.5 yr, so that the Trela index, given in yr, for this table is 154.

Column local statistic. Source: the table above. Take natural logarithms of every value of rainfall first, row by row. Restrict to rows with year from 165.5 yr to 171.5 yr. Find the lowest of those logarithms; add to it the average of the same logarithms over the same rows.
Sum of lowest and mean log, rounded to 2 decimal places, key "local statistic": 8.51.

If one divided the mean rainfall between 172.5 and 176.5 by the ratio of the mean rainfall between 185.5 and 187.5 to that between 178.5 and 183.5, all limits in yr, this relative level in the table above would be 69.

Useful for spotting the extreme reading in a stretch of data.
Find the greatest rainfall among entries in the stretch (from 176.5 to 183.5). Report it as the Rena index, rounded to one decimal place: 72.7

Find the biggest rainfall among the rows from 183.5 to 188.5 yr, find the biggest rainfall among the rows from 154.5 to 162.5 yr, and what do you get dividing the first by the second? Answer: 0.97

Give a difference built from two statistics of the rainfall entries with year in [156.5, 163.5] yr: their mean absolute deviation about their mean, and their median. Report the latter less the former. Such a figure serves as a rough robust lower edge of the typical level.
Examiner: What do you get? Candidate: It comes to 67.9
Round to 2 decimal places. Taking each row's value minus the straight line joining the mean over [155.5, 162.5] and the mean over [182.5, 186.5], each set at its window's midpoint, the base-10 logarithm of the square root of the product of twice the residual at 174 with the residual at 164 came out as 0.12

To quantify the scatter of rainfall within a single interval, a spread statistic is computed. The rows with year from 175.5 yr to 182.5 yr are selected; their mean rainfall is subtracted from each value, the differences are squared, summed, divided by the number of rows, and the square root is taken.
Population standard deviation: 1.81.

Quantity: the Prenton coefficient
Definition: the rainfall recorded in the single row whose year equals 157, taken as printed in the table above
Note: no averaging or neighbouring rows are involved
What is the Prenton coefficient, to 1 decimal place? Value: 67.8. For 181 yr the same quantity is 66.9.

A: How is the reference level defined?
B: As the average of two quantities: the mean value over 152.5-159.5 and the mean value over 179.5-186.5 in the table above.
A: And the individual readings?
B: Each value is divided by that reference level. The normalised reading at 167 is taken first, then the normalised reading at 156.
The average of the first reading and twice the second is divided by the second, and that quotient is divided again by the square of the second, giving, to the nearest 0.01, 1.45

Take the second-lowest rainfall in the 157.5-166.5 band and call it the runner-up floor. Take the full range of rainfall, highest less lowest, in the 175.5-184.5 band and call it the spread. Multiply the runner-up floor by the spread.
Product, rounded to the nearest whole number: 532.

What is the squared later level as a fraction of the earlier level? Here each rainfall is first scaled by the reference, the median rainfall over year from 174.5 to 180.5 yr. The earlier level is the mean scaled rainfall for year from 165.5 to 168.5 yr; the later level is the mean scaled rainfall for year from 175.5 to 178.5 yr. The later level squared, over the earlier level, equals 0.97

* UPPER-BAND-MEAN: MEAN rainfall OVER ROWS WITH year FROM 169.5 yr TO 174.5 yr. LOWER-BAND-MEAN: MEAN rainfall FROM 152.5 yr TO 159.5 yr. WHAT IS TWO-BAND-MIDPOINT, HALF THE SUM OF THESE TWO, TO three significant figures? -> 71.3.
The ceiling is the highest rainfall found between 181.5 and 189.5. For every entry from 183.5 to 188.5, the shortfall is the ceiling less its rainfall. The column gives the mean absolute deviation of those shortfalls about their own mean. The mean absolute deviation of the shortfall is 2.6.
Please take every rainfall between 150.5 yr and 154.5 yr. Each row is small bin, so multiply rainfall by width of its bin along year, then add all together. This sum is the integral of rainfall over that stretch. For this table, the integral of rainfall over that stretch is 296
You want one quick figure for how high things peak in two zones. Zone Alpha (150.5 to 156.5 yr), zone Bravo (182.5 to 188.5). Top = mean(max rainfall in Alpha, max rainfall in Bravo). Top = 75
